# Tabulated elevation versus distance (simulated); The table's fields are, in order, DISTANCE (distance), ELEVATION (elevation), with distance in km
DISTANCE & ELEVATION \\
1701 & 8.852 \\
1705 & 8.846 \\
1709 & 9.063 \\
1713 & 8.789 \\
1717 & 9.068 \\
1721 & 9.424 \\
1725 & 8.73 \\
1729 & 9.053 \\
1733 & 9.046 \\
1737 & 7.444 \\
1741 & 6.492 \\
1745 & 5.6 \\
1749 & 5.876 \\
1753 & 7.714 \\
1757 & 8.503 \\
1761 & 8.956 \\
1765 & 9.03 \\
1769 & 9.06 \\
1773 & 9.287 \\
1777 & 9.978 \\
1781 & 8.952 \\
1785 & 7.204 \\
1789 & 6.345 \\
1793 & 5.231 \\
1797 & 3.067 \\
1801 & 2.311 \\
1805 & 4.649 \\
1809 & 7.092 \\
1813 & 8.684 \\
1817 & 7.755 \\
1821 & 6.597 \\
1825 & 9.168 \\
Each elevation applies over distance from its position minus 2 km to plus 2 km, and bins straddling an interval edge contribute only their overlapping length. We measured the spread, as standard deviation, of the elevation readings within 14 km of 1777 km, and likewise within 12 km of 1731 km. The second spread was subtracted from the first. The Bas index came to 0.1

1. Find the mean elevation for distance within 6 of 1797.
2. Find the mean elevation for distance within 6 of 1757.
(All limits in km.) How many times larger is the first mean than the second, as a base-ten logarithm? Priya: -0.4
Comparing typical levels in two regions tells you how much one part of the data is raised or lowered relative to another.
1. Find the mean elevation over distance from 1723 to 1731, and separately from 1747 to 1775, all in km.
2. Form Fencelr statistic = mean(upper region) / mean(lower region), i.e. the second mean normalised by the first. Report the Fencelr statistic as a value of 0.94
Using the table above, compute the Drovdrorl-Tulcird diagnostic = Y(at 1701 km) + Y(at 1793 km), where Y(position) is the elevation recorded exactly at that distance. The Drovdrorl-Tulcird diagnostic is 14.1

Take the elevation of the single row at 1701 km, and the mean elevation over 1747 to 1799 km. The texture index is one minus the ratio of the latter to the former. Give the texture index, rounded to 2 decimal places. 0.14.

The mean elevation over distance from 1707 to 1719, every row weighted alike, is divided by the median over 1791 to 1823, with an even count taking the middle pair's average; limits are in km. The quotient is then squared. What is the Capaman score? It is 2.3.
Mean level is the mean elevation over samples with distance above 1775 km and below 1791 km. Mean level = 8.12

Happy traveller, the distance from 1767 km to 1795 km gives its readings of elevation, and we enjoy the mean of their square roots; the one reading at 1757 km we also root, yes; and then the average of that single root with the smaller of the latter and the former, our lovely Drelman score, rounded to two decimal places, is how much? 2.87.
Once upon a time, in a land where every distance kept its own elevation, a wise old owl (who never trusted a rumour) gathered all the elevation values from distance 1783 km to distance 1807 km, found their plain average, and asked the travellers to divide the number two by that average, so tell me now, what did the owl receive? 0.42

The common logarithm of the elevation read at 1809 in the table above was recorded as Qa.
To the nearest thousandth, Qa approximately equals 0.851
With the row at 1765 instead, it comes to 0.956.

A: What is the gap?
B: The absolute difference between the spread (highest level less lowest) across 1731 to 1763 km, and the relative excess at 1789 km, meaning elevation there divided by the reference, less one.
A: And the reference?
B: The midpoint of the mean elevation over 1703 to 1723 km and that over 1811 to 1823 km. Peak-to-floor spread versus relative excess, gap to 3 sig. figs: 3.69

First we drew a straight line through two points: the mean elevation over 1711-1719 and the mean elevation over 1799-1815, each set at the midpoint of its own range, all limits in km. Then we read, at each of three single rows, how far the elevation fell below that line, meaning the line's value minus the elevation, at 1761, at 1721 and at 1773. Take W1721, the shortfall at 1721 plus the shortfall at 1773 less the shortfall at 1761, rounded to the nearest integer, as -1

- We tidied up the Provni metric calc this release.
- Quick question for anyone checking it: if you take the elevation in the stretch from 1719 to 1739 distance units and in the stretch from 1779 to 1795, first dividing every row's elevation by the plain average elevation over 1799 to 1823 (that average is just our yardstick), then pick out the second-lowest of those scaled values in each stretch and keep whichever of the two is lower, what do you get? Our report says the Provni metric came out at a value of 1.03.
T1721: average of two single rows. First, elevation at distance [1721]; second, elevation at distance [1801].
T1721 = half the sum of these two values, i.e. 5.9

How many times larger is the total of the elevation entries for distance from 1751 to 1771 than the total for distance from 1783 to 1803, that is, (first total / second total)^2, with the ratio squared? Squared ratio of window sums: 3.2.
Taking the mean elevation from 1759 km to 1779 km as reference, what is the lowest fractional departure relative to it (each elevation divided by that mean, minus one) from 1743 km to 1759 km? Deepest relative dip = -0.4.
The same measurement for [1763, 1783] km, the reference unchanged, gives 0.0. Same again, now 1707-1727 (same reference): -0.1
